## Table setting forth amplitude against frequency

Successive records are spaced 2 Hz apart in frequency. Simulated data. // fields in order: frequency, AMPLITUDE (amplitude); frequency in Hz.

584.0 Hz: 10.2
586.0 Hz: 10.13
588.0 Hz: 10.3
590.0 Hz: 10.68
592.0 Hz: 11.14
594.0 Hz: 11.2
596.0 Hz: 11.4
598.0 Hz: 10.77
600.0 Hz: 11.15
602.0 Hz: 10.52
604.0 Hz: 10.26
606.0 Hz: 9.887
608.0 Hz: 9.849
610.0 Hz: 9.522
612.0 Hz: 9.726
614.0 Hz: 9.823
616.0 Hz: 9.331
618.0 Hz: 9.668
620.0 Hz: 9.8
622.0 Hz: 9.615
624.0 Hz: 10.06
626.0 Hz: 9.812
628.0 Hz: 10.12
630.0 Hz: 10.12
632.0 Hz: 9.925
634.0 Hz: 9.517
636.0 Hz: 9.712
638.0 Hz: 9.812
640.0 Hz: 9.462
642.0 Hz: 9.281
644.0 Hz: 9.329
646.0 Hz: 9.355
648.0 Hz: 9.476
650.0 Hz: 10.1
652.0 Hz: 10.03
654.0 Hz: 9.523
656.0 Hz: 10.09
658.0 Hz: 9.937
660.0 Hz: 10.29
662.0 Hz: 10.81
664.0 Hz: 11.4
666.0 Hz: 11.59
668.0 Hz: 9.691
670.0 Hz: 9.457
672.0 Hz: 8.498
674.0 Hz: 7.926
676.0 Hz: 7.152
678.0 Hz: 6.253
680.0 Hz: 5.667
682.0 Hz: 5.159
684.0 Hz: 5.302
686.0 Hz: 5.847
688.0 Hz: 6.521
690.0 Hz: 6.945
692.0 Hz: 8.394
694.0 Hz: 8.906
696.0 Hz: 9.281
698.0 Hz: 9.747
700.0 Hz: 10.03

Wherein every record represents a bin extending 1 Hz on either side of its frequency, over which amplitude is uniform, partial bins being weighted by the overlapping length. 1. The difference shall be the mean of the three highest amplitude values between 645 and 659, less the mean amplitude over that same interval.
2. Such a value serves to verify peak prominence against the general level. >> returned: 0.3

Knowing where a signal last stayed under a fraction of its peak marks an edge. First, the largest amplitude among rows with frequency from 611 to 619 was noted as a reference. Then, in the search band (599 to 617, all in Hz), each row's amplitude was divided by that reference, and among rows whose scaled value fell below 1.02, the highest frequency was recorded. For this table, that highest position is 616.0 Hz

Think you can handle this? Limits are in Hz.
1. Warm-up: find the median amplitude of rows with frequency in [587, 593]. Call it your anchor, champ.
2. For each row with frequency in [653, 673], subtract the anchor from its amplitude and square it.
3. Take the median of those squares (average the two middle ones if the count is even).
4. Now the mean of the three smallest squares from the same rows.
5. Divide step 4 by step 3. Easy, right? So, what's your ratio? 0.25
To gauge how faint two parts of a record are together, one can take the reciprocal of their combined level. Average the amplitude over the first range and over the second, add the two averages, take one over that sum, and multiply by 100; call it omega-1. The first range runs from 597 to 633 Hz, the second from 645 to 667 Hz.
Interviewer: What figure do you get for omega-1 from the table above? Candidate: 4.94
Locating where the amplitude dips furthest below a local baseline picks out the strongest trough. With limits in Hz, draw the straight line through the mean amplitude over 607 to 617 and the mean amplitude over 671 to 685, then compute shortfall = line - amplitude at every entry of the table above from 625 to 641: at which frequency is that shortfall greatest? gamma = 626.0 Hz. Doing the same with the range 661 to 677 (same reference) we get 676.0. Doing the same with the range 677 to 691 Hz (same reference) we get 682.0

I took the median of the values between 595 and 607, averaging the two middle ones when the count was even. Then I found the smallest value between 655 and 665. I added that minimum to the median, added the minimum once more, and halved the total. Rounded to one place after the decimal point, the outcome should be 15.3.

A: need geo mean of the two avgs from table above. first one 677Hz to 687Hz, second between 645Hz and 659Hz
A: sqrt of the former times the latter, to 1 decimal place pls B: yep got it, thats 7.4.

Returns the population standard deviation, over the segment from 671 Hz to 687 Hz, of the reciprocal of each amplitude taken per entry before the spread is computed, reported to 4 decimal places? 0.0267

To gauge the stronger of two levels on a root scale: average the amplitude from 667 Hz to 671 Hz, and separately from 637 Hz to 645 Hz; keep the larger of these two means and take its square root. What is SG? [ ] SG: 3.09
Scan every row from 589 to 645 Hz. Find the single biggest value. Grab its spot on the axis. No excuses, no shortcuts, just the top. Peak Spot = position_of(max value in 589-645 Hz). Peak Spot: 596.0 Hz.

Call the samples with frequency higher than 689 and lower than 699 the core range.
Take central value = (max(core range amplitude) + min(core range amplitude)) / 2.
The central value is 8.3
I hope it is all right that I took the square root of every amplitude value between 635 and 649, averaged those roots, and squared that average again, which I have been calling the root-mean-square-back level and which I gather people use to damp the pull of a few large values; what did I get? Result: 9.5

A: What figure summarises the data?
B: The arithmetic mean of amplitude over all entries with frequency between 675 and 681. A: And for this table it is 6.4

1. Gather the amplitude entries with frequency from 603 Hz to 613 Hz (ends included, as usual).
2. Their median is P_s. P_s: 9.8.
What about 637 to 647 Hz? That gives 9.4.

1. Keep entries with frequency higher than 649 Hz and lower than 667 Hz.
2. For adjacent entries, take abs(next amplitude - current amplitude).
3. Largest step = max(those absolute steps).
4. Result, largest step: 0.59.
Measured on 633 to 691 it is 1.90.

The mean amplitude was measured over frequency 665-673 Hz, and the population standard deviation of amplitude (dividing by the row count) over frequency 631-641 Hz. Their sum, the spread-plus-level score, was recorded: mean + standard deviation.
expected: 10.0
